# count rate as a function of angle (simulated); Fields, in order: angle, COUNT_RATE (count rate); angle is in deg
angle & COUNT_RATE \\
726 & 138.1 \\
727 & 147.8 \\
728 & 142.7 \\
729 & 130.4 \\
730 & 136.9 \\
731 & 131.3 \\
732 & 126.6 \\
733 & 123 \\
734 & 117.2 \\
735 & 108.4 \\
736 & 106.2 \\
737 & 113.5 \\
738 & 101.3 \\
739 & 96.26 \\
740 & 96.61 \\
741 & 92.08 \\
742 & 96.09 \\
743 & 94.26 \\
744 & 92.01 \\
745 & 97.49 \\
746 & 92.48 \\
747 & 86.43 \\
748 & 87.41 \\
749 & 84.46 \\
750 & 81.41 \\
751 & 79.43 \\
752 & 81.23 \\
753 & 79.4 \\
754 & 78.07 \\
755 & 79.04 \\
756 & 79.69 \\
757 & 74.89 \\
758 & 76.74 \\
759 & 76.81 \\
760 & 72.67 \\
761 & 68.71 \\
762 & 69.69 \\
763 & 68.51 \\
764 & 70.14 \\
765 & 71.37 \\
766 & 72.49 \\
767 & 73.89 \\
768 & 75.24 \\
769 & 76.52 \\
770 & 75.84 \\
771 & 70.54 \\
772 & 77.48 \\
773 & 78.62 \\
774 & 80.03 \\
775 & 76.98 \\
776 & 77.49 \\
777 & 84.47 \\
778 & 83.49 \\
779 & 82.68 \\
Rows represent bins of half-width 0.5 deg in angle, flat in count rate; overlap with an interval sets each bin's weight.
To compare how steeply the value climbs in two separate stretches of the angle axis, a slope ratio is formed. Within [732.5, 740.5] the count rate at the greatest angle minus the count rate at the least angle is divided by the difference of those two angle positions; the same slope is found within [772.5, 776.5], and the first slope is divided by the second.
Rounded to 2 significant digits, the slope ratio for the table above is 10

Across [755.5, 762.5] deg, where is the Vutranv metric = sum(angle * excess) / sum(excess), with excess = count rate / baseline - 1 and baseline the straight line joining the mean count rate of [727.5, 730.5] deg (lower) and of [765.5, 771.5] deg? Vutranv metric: 759.1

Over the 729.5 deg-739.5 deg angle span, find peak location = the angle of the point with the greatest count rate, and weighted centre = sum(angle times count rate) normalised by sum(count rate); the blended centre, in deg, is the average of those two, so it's 732.1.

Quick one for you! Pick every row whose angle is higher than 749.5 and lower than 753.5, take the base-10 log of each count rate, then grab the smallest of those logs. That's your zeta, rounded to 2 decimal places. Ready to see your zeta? 1.90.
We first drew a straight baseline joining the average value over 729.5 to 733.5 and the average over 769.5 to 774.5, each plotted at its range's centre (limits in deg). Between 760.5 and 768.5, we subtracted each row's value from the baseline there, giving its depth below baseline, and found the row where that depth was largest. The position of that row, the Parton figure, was 761 deg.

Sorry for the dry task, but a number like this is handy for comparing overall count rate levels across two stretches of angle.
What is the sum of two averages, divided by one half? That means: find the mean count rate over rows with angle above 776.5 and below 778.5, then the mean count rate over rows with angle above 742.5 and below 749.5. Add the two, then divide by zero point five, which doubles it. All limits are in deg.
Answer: 349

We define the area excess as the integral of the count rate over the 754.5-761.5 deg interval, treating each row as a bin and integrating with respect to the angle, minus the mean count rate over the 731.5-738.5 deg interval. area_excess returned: 415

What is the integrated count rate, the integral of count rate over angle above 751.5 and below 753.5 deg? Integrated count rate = 161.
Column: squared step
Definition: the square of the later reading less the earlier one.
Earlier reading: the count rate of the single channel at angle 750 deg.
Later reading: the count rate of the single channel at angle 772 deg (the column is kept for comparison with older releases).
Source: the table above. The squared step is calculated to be 15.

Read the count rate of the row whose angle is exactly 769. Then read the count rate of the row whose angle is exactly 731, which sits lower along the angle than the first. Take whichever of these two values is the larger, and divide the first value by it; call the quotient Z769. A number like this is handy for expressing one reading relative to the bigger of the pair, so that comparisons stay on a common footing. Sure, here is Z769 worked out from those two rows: 0.58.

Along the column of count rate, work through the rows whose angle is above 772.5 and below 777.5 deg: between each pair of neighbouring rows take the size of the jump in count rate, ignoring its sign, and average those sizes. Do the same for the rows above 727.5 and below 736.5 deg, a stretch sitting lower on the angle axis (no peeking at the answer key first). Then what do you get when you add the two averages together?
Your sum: 9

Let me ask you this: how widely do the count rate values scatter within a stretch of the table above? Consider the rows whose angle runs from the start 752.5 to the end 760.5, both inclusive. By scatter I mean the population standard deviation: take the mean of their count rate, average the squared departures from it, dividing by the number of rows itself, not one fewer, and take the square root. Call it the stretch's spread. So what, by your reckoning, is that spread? 2.3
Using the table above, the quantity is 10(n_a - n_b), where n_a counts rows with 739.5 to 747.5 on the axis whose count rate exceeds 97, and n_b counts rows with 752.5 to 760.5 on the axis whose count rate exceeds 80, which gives 10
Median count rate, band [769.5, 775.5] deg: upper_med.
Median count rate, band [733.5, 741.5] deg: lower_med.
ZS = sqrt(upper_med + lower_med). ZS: 13.5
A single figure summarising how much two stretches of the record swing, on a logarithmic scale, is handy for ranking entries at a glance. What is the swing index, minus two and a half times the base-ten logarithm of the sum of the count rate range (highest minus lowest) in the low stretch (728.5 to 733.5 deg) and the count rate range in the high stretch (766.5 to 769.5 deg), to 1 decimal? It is -3.0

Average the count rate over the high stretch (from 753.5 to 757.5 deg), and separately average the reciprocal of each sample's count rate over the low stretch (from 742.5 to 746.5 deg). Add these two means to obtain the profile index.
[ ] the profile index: 78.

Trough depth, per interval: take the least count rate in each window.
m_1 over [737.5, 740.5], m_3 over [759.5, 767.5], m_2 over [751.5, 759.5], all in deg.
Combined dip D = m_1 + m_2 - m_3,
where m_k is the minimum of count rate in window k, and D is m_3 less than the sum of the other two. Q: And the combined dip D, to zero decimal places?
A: 103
